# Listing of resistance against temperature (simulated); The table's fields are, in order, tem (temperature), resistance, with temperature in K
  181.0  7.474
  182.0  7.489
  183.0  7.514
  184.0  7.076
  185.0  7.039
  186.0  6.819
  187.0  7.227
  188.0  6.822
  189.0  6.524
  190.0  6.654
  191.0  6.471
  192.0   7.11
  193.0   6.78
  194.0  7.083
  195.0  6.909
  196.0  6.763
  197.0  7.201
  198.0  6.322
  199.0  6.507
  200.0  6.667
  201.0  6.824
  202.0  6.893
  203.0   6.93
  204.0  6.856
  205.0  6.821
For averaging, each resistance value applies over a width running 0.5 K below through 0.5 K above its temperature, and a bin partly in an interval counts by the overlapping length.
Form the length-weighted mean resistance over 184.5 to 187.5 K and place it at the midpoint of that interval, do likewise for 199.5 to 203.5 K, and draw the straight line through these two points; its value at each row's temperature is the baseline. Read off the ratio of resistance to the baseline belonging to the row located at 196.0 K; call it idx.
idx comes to 0.98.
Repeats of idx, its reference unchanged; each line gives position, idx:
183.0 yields 1.06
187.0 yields 1.03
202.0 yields 1.01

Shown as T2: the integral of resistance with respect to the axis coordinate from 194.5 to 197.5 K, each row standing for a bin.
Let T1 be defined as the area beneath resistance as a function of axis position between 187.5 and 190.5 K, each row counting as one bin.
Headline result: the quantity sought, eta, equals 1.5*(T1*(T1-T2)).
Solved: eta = -26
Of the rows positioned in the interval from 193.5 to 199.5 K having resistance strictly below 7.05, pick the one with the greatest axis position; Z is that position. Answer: 199.0 K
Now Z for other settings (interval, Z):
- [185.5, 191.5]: 191.0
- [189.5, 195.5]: 195.0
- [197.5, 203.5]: 203.0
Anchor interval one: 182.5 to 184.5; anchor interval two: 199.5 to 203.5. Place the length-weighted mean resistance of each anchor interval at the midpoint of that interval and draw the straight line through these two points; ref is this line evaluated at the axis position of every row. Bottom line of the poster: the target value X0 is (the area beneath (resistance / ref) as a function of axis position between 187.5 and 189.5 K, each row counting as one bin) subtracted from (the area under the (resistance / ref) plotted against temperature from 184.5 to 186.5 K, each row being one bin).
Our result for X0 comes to 0.05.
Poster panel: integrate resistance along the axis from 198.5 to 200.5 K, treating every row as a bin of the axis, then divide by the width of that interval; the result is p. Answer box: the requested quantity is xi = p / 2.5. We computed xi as 2.63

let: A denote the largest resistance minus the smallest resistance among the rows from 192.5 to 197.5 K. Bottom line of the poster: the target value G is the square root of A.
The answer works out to 0.66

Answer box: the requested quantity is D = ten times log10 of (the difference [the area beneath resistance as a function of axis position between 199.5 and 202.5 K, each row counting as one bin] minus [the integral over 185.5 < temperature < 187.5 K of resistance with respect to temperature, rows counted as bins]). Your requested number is 8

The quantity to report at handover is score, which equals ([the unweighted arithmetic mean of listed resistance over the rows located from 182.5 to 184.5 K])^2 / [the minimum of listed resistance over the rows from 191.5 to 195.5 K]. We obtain 7.8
